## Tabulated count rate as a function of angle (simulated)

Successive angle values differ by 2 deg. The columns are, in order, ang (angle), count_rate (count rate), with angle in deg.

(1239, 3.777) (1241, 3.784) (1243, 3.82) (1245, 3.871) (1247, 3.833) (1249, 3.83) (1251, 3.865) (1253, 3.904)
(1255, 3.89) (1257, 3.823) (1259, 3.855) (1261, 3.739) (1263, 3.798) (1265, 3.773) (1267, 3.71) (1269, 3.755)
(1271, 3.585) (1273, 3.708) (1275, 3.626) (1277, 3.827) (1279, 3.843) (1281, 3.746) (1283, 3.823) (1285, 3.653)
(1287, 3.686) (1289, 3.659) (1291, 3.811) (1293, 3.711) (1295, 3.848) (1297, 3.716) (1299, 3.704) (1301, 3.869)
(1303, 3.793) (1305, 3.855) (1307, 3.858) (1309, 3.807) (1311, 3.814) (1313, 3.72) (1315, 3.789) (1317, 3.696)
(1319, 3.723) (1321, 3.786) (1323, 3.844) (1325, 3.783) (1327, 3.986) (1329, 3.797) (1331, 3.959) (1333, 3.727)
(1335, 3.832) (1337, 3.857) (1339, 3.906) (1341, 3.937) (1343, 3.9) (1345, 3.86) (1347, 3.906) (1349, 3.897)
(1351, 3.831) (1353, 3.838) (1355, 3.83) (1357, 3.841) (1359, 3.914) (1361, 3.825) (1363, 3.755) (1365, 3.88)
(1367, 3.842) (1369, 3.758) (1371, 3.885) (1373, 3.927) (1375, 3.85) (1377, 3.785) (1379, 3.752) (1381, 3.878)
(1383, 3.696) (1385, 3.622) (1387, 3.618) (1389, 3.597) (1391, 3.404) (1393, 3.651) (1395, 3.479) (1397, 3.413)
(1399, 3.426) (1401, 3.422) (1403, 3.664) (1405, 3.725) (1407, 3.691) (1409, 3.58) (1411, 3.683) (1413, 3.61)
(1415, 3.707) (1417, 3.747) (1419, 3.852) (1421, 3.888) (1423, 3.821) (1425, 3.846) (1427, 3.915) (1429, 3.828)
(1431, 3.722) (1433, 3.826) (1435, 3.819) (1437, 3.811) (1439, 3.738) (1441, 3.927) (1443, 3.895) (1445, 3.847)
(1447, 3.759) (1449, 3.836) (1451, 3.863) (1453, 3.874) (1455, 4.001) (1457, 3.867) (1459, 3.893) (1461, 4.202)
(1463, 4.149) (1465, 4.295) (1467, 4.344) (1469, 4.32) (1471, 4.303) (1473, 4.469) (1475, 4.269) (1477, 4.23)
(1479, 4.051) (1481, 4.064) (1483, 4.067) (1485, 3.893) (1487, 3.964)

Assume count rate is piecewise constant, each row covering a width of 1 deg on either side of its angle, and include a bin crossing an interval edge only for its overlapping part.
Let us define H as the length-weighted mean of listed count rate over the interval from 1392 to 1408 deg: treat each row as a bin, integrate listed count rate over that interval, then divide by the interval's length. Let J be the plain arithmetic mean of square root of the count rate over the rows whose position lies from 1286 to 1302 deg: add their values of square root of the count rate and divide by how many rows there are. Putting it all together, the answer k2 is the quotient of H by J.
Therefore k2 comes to 1.84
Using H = 3.56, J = 1.94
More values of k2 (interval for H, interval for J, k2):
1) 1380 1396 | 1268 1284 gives 1.87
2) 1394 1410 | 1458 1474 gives 1.72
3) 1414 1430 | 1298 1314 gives 1.96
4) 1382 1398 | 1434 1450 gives 1.82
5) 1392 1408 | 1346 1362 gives 1.81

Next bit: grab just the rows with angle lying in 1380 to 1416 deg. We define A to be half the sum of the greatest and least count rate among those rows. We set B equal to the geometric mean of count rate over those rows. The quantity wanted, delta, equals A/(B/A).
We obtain 3.68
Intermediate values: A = 3.64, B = 3.60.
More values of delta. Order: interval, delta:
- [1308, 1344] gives 3.86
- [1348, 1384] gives 3.79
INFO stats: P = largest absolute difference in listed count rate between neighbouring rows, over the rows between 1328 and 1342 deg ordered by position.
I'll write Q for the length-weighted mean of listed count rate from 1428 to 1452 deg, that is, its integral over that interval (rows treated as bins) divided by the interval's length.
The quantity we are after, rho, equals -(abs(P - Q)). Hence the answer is -3.59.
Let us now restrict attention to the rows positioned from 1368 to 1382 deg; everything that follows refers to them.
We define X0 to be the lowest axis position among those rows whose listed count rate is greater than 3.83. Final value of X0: 1371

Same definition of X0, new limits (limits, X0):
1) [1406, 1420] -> 1419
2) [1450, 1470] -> 1451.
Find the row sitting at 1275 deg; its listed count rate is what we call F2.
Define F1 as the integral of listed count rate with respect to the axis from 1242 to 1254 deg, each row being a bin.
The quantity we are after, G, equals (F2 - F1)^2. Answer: 1816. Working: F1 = 46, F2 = 3.626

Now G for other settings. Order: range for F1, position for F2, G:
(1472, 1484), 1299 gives 2171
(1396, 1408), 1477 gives 1479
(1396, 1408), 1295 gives 1508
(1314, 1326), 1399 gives 1749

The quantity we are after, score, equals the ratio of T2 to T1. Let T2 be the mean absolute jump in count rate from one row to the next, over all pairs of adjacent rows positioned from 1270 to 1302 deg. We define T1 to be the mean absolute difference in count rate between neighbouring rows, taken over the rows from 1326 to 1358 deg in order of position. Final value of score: 1.5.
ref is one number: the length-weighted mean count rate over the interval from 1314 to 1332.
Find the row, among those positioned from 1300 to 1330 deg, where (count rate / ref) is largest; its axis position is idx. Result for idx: 1327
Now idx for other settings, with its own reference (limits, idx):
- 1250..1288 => 1253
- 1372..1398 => 1373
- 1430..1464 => 1461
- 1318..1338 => 1327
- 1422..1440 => 1427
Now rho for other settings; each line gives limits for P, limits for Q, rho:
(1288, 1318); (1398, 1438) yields -3.56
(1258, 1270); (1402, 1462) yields -3.70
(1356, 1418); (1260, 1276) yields -3.46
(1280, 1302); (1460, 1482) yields -4.08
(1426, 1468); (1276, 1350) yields -3.50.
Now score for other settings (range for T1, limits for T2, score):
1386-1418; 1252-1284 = 0.8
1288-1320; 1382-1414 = 1.2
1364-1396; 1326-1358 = 0.7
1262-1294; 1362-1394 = 1.0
